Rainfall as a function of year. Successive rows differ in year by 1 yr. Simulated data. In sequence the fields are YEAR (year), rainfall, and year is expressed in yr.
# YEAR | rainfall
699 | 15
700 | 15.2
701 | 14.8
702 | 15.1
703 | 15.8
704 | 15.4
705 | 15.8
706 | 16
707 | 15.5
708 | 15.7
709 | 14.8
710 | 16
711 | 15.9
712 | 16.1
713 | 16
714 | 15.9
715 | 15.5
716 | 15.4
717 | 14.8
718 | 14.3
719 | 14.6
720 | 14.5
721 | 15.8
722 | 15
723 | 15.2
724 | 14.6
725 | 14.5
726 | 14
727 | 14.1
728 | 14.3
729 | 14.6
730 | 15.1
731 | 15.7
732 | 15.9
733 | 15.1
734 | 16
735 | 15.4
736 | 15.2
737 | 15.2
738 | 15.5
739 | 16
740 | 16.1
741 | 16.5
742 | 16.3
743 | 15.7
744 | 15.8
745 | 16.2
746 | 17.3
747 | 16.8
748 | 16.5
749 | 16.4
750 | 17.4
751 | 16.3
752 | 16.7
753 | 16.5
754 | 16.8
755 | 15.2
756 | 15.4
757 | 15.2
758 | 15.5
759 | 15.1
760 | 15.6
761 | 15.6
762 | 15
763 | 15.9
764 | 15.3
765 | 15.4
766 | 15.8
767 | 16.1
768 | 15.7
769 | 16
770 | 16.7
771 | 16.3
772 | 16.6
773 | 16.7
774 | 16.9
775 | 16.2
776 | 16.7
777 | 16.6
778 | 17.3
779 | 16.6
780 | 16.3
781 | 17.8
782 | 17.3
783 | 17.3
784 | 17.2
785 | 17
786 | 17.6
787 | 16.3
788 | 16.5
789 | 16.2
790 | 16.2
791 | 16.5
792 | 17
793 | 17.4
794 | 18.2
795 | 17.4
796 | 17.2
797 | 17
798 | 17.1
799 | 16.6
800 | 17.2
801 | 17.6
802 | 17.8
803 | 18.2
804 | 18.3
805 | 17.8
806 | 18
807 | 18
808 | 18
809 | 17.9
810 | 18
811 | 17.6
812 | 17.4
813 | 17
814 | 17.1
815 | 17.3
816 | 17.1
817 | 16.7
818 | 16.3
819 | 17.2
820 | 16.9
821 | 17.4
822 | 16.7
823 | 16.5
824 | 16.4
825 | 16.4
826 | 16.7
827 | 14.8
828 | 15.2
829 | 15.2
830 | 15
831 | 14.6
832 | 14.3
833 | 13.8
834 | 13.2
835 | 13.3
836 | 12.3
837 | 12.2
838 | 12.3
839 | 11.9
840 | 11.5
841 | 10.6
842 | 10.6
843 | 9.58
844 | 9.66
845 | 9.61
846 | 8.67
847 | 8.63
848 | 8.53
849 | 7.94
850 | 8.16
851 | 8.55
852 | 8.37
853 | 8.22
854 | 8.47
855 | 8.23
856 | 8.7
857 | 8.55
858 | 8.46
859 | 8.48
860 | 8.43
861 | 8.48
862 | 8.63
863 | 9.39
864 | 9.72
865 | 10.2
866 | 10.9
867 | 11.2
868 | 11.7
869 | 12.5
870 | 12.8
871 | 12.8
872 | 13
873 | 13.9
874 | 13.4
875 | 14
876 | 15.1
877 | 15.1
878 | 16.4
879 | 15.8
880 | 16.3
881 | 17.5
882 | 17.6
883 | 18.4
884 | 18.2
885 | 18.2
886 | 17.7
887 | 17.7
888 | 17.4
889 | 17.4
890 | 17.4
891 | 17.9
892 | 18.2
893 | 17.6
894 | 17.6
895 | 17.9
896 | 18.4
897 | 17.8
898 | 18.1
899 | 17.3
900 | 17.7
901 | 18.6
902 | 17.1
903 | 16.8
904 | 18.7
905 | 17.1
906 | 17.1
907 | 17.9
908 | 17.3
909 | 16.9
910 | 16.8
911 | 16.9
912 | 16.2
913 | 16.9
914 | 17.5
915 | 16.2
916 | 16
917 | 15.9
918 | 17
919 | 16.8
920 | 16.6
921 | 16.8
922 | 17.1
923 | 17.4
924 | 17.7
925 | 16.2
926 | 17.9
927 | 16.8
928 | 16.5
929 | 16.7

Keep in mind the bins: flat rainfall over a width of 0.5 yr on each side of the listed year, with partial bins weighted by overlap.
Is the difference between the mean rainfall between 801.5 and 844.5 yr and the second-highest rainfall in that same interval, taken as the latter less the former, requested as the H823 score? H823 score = 2.8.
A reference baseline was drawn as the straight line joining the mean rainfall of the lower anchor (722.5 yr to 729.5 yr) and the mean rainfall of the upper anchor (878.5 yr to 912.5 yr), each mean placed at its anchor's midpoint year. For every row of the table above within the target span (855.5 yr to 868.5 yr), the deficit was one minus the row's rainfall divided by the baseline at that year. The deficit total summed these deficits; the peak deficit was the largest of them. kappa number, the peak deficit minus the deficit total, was -5.2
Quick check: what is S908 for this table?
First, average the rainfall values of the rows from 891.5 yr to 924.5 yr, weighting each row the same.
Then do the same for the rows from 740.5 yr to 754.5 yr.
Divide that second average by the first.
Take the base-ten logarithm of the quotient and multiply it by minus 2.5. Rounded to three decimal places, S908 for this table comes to 0.049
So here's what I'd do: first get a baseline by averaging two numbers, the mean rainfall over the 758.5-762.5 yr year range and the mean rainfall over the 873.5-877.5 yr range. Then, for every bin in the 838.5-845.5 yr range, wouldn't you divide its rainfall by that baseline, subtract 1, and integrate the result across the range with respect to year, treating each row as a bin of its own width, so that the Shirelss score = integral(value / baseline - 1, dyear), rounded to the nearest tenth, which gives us -2.1 yr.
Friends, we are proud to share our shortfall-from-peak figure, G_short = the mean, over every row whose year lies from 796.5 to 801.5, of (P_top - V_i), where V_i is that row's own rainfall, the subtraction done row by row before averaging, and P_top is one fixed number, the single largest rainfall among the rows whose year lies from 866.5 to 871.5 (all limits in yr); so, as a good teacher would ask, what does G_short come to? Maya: -4.30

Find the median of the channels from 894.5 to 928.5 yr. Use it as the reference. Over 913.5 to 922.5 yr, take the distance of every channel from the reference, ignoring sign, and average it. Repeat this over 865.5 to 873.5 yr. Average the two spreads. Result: 2.6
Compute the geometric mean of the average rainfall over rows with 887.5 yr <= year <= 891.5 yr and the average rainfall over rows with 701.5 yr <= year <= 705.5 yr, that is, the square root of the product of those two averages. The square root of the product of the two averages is 16.5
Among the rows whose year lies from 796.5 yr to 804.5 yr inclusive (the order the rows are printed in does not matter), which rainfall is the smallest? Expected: 16.6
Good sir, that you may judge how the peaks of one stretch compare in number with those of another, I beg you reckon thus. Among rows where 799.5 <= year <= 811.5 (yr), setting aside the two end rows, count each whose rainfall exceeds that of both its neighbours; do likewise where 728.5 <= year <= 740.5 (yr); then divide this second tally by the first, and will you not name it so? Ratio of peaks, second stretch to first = 1.0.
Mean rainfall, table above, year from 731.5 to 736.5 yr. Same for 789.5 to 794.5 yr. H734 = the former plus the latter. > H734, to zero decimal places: 33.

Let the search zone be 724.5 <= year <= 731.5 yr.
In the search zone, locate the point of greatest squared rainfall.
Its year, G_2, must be 731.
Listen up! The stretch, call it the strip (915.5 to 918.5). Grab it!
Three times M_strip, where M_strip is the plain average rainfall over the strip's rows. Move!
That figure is 49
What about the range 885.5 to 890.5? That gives 53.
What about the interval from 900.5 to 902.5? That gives 54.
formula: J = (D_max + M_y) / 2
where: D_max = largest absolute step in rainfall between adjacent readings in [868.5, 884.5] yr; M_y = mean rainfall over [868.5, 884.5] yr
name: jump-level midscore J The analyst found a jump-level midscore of 8.24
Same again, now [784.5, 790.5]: 8.97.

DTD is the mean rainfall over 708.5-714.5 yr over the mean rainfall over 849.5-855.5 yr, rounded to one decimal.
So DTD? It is 1.9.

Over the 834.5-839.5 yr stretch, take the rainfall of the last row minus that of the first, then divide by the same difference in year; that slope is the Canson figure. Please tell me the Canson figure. -0.35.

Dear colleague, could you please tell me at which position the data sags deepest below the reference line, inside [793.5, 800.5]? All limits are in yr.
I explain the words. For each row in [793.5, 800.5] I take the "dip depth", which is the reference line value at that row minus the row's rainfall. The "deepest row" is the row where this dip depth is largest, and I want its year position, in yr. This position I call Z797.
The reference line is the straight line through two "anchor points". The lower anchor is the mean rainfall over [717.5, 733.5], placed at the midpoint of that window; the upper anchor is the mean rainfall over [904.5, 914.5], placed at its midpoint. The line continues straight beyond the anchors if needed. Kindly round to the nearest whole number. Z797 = 799 yr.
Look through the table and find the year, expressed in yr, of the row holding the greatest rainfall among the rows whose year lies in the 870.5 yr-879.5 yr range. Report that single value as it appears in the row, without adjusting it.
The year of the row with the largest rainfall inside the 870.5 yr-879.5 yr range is 878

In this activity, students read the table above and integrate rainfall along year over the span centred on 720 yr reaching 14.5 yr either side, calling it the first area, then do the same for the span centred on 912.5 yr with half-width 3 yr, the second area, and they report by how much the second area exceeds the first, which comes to -340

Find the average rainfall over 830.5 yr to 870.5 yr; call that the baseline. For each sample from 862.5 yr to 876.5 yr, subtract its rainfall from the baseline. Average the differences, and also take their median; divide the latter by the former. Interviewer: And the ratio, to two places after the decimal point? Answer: 1.24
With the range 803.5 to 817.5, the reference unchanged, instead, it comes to 1.02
